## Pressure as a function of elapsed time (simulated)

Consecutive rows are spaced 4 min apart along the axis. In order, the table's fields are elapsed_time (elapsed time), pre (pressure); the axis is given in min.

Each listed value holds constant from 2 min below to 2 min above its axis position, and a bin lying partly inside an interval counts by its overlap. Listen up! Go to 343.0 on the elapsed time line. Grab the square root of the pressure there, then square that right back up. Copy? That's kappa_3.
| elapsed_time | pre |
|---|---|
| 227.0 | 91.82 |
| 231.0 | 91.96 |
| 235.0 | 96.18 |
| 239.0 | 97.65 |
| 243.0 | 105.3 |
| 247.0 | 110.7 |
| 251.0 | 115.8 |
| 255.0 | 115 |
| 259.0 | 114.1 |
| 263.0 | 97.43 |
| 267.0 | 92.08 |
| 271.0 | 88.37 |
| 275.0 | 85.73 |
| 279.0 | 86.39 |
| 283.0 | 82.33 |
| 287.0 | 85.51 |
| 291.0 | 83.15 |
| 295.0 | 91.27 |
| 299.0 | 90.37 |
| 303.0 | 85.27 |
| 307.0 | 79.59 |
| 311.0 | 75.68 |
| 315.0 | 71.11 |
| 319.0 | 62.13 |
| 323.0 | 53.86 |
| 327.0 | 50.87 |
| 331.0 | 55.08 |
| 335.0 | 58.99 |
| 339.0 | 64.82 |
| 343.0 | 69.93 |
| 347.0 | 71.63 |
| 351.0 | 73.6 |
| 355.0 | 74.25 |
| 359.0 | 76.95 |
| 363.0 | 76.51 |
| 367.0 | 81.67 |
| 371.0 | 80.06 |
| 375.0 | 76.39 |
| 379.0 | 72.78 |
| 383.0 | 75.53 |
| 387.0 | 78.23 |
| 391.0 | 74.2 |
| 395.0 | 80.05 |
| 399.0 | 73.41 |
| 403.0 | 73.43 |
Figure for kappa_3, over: 70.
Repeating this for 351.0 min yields 74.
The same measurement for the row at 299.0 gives 90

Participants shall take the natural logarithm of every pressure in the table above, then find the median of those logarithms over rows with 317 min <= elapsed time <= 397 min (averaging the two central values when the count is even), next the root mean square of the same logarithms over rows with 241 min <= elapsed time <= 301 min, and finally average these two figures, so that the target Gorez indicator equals 4.43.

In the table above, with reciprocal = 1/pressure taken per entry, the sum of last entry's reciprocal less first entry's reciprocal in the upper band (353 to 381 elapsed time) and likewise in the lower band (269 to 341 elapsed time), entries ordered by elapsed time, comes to 0.0044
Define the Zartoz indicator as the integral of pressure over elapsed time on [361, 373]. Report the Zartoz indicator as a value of 953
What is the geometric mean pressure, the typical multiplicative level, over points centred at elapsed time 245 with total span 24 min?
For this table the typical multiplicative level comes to 106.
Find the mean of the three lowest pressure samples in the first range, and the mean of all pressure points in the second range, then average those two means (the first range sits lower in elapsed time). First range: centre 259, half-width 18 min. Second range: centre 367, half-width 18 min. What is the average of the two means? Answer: 83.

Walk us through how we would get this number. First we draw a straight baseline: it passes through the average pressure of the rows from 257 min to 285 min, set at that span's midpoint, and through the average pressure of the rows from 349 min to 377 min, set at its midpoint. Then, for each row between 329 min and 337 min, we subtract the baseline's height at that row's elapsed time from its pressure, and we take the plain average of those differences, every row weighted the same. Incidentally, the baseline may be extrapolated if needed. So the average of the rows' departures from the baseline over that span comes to -25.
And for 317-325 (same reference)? -26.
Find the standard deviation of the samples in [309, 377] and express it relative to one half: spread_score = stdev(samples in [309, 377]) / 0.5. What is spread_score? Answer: 19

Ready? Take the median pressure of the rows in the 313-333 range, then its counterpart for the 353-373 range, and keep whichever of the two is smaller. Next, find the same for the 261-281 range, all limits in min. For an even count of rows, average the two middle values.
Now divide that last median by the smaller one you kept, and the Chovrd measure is 1.604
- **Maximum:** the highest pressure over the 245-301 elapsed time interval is 115.8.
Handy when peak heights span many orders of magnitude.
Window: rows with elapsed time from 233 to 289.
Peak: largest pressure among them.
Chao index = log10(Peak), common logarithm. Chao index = 2.06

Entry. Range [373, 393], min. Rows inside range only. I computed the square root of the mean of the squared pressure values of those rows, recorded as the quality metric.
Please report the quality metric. 75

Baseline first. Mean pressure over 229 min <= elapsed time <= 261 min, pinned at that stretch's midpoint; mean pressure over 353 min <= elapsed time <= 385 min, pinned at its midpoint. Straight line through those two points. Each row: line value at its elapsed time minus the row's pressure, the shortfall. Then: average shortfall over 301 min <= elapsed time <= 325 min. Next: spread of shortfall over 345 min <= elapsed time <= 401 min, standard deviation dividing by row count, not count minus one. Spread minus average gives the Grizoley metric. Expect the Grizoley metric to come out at -13.4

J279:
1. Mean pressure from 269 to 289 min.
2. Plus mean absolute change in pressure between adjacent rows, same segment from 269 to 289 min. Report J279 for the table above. 88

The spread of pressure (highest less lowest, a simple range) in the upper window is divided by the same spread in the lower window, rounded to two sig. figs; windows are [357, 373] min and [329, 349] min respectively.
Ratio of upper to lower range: 0.31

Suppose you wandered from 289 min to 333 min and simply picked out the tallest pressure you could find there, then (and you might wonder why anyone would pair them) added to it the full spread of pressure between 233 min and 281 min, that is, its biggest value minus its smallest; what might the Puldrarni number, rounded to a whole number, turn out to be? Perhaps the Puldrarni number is 121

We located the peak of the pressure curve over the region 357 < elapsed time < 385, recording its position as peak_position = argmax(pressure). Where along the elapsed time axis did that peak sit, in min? 367.0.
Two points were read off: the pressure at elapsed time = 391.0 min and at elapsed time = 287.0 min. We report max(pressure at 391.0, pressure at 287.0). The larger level 85.5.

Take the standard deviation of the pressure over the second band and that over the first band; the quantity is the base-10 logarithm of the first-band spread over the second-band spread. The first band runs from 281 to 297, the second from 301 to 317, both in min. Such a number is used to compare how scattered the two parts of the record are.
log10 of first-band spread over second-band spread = -0.2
